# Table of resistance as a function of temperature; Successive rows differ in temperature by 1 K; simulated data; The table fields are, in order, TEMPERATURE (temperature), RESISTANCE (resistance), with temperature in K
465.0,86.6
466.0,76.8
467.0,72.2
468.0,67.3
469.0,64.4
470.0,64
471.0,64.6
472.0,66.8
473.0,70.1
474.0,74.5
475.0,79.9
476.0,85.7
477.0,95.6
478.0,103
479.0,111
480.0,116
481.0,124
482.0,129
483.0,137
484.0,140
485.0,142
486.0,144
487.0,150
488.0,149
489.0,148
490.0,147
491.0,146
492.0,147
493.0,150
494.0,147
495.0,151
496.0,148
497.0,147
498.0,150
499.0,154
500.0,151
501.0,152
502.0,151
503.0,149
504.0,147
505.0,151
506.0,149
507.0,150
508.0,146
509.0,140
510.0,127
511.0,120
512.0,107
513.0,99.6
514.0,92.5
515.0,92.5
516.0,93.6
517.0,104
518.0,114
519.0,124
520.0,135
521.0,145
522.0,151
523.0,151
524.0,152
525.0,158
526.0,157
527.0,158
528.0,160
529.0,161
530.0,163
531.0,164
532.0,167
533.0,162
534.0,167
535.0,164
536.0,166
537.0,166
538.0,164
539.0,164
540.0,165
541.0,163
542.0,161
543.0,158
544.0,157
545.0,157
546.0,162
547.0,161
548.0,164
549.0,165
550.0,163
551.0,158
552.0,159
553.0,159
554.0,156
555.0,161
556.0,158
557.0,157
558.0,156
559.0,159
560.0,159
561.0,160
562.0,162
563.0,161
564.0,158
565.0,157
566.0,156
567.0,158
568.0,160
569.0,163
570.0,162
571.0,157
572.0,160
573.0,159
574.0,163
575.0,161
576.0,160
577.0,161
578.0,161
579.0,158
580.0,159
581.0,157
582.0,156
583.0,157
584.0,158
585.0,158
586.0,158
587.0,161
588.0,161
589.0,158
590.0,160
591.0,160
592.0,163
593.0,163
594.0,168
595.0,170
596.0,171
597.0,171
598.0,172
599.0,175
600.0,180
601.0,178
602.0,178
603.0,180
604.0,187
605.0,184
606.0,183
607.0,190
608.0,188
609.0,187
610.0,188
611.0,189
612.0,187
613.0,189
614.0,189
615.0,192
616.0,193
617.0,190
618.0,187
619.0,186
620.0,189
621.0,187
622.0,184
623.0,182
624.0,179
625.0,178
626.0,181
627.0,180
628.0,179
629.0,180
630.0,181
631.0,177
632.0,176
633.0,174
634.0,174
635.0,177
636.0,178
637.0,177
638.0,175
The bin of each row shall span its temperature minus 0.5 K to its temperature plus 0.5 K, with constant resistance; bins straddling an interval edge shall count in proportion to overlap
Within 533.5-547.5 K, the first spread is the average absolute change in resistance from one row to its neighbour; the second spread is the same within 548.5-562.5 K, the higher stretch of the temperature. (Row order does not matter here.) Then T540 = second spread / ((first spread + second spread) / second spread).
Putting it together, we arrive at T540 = 1.1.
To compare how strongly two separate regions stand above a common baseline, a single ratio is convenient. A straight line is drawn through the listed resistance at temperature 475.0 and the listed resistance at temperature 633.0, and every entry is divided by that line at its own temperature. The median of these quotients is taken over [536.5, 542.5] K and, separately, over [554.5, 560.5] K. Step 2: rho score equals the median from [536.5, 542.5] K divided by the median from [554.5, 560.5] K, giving 1.14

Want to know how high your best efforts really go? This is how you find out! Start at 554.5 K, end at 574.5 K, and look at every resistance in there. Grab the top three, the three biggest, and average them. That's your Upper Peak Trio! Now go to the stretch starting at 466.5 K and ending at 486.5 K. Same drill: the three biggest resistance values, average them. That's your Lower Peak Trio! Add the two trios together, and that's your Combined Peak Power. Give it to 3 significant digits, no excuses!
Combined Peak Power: 305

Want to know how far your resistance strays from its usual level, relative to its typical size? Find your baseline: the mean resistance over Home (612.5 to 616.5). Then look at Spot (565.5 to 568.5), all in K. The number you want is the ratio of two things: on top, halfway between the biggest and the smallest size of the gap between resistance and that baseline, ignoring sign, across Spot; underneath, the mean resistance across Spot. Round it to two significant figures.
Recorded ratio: 0.21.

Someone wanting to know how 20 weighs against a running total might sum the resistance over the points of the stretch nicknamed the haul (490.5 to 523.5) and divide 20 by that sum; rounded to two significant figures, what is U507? 0.0045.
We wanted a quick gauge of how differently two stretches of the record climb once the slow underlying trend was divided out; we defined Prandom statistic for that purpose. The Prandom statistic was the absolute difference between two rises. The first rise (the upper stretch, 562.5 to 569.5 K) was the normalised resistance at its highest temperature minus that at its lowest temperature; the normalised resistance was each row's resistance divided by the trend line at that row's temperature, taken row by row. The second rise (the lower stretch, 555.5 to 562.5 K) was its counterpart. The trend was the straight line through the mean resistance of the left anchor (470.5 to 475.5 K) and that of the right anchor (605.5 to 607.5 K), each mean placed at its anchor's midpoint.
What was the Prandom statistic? 0.01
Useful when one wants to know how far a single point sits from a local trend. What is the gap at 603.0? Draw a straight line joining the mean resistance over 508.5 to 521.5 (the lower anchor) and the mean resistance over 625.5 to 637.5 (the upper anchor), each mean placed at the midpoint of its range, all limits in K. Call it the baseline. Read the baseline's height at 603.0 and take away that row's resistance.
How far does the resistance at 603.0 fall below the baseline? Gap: -17.6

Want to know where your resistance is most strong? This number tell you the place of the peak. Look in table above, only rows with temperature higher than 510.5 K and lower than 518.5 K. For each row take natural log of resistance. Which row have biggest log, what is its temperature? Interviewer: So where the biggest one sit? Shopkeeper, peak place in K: 511.0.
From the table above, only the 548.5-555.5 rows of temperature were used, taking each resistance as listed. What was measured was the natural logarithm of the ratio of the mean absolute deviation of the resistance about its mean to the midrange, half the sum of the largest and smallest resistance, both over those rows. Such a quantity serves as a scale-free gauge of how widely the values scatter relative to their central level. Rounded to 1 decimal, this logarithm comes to -4.2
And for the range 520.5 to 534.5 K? -3.4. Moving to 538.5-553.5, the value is -4.2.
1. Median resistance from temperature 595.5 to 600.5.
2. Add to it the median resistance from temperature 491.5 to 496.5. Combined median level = 320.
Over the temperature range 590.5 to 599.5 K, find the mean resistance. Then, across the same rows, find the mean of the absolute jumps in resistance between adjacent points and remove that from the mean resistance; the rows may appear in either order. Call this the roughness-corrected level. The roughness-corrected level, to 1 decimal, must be 166.2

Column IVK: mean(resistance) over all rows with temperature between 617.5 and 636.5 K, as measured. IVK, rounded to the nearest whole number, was 180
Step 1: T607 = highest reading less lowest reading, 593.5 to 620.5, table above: 25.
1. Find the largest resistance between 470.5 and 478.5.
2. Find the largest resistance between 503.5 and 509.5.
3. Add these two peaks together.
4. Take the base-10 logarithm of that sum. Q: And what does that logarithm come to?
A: 2.40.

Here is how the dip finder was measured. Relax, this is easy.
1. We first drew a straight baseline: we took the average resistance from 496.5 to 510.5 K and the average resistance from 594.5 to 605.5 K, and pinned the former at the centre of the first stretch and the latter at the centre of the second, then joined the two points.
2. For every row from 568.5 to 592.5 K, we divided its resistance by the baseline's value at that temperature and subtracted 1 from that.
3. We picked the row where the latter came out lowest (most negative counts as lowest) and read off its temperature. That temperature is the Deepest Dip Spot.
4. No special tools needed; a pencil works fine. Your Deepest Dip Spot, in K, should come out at 582.0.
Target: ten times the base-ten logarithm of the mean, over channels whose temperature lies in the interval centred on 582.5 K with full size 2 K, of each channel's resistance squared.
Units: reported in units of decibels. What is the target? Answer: 43.9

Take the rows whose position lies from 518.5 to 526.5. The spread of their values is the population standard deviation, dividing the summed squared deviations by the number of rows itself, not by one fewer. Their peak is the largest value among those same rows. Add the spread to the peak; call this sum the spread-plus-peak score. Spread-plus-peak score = 169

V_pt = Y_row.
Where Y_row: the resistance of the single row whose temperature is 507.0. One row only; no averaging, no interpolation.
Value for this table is 150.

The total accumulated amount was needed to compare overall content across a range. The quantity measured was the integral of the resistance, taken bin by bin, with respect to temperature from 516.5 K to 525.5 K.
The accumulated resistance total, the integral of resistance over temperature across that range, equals 1234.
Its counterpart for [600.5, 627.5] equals 5005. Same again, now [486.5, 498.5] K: 1780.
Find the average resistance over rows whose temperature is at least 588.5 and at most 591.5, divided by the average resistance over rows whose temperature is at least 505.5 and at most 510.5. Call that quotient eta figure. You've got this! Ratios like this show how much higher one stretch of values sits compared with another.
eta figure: 1.12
